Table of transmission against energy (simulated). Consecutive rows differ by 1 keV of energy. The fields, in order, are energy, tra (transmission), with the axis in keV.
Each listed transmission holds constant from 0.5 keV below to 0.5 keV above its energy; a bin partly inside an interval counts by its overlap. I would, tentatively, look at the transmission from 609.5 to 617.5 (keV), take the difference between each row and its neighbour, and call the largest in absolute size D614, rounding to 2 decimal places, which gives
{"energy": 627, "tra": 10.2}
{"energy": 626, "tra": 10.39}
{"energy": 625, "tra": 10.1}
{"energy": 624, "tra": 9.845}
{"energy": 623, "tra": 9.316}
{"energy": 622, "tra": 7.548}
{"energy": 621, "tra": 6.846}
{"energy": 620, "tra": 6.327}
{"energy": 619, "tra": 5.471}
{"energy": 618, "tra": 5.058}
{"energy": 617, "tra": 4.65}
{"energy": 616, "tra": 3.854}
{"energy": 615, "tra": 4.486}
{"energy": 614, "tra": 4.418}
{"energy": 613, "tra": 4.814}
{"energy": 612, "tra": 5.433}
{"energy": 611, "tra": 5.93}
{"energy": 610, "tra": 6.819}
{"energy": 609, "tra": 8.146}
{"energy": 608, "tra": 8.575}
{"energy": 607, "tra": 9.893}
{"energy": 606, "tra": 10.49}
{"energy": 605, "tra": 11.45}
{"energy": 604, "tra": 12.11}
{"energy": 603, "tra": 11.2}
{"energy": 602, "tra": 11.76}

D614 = 0.89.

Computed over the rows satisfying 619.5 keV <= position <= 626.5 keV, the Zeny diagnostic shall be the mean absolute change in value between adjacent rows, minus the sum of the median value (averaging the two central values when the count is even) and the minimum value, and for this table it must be -15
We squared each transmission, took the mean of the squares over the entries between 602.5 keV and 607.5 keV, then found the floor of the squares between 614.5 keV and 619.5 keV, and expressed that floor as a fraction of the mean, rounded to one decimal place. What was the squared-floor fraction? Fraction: 0.1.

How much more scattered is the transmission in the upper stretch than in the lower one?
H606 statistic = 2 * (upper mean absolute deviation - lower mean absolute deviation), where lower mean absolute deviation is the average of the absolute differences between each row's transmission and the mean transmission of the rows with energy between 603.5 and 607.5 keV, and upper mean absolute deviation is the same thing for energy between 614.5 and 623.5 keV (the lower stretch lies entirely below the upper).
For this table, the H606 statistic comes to 1.2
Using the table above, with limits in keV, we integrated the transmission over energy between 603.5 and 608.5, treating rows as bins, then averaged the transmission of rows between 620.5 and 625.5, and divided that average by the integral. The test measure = 0.166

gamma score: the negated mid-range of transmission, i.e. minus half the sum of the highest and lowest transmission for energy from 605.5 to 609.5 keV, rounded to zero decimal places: -9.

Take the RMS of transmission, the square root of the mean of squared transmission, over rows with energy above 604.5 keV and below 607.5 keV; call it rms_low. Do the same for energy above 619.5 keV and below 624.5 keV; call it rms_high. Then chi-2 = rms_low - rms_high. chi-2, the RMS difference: 3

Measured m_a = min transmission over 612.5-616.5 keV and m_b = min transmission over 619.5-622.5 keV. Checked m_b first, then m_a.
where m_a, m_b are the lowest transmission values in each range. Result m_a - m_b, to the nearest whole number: -2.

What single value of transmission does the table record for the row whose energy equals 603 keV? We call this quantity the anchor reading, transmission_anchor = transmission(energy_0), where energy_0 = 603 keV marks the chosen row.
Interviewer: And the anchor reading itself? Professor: 11.2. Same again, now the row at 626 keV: 10.39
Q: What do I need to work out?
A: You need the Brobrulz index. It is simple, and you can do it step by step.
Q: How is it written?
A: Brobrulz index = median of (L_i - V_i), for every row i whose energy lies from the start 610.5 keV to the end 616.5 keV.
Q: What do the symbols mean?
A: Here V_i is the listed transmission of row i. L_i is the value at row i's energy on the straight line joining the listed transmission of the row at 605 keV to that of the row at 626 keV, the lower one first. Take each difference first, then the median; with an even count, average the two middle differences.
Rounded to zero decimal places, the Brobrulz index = 6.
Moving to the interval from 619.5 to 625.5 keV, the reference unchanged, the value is 2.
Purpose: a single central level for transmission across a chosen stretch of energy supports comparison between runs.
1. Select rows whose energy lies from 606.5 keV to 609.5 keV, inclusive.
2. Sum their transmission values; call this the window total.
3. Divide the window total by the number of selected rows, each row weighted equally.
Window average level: 8.9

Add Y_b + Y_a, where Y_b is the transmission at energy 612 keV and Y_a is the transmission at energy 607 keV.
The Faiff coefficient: 15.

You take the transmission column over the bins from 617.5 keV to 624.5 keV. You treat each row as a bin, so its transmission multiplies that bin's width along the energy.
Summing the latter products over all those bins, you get 50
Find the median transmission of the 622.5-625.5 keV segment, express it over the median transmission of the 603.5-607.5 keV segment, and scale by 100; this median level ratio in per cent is 90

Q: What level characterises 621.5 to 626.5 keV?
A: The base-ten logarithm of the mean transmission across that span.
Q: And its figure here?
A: 1.0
